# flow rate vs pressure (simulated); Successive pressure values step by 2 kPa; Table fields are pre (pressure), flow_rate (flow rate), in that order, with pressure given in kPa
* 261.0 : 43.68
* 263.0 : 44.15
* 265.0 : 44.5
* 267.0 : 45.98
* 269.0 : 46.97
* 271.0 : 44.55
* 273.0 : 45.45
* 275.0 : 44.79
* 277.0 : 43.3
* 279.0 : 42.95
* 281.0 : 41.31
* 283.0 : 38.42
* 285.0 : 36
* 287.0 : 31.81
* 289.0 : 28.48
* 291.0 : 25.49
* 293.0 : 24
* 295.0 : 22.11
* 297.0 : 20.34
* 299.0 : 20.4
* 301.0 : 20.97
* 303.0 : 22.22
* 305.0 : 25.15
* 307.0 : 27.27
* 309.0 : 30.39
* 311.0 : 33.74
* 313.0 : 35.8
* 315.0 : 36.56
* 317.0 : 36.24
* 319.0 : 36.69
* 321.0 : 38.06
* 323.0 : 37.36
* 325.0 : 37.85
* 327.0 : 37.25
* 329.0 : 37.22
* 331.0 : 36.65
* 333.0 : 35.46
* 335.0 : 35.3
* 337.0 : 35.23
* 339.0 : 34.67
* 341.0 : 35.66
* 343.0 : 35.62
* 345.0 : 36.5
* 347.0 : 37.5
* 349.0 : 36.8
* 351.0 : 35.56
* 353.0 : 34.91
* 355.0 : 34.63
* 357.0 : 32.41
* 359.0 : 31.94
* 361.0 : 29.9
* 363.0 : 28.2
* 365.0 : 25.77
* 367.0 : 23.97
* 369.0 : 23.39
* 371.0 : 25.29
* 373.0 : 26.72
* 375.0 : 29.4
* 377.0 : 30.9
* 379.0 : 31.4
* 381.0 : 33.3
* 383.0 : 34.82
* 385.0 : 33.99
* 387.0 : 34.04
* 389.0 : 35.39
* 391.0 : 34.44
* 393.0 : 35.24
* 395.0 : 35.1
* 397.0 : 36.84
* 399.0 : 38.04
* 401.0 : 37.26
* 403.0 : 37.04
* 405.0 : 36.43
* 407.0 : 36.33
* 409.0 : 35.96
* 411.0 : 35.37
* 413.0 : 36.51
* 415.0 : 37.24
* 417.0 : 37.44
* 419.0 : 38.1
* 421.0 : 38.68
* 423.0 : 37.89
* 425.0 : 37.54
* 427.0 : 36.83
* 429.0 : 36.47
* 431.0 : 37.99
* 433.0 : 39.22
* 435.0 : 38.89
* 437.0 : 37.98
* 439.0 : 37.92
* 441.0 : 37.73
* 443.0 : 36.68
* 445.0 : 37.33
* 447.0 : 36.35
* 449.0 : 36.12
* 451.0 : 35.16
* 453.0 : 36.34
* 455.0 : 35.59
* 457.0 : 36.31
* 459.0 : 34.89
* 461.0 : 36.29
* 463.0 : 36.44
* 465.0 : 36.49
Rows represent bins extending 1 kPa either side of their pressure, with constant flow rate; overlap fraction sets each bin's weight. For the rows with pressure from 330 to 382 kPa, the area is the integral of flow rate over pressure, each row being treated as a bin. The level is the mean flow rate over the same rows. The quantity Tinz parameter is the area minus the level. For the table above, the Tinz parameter 1642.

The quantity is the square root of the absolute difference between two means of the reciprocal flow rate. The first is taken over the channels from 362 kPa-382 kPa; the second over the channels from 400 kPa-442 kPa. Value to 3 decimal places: 0.098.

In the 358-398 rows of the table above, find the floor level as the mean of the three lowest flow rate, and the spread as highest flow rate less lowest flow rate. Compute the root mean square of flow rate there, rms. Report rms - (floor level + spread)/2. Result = 12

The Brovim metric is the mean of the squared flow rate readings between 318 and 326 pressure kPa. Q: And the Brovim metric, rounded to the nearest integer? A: 1406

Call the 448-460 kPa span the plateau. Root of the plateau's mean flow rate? 6.0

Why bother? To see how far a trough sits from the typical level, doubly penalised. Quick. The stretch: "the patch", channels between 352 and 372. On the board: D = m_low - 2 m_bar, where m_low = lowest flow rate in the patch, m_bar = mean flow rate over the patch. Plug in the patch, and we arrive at -34.7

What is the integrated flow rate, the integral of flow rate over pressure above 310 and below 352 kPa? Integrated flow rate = 1523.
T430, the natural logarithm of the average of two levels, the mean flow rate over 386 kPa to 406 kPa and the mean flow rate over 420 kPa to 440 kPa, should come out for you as 3.61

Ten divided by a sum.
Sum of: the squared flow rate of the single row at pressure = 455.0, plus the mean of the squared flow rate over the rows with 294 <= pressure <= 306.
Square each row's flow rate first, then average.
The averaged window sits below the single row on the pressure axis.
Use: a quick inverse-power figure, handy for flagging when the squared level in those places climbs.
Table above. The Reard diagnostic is 0.0057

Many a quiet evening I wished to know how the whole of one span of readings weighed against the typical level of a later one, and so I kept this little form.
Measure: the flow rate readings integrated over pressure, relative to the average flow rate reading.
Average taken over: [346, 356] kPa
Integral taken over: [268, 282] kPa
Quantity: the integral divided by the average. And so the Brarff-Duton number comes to 17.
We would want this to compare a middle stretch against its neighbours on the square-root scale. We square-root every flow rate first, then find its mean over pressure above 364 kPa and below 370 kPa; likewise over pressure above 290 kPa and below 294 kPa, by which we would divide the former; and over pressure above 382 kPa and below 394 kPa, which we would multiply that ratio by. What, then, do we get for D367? 5.8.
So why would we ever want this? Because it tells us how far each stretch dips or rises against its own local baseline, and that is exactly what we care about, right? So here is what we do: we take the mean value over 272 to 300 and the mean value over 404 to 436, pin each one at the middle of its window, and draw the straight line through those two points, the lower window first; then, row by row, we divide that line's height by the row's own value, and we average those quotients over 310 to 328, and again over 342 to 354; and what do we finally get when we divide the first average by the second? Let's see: 0.96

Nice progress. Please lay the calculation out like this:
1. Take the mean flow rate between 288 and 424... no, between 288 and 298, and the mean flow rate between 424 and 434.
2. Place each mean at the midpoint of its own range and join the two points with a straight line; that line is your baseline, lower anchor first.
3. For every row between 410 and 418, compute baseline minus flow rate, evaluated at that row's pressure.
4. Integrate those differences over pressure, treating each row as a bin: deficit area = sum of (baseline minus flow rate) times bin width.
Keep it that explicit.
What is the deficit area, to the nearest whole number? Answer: -4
